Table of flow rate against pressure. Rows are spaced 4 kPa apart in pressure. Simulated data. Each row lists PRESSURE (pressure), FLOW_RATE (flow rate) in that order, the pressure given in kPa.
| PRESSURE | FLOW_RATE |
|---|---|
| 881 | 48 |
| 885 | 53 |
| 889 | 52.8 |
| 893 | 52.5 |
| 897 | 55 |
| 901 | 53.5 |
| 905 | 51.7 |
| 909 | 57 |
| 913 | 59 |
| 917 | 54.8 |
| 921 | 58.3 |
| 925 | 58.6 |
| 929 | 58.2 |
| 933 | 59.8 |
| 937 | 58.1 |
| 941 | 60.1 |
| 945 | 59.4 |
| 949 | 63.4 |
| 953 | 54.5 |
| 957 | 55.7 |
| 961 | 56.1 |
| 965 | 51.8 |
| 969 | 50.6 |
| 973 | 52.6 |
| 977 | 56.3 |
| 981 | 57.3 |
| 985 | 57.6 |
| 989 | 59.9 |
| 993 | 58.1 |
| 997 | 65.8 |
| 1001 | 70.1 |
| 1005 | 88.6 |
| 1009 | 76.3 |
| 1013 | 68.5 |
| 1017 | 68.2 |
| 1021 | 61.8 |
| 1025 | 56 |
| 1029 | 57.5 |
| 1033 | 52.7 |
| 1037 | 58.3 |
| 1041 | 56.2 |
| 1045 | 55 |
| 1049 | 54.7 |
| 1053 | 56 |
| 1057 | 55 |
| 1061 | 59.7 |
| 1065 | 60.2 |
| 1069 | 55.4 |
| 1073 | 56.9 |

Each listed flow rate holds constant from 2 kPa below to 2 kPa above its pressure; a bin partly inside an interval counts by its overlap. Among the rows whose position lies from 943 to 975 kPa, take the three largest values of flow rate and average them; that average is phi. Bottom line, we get 59.6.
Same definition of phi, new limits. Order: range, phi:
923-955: 61.1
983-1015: 78.3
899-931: 58.6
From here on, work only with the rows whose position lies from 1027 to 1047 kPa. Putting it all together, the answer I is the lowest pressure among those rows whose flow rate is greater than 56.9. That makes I 1029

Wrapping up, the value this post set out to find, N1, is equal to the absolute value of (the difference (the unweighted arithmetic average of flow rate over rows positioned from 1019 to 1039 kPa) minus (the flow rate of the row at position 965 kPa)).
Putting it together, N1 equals 5.5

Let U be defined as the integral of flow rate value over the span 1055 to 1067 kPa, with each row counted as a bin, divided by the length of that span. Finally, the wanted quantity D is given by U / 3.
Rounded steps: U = 58.3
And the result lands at 19.4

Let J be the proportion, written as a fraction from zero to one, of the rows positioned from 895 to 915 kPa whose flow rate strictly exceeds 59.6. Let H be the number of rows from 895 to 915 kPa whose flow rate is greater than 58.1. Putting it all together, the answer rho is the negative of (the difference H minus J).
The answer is -1.0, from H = 1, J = 0.00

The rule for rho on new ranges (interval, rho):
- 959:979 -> 0.0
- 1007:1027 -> -3.2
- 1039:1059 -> 0.0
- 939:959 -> -2.6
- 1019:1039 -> -1.8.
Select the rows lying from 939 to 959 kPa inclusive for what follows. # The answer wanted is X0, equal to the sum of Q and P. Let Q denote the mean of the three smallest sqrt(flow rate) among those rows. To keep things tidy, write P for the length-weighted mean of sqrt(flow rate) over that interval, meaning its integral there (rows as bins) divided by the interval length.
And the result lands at 15.2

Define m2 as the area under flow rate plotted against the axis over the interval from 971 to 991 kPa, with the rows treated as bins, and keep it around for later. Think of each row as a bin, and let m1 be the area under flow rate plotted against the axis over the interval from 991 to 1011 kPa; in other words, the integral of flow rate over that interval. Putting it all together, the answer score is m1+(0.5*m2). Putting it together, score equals 2003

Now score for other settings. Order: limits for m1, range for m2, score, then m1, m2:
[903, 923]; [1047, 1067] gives 1694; 1123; 1142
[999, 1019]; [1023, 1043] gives 2048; 1487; 1123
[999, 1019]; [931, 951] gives 2088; 1487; 1203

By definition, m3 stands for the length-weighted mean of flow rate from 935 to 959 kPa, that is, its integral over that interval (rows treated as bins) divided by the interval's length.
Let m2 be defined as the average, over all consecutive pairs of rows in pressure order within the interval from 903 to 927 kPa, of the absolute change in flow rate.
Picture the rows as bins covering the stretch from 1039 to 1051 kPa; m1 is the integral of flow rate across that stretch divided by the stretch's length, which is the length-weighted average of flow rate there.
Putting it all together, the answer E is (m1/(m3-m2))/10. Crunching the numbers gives 0.100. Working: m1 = 55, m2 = 3.1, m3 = 59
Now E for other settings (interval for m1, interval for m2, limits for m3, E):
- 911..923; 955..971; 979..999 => 0.099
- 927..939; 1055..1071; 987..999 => 0.101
